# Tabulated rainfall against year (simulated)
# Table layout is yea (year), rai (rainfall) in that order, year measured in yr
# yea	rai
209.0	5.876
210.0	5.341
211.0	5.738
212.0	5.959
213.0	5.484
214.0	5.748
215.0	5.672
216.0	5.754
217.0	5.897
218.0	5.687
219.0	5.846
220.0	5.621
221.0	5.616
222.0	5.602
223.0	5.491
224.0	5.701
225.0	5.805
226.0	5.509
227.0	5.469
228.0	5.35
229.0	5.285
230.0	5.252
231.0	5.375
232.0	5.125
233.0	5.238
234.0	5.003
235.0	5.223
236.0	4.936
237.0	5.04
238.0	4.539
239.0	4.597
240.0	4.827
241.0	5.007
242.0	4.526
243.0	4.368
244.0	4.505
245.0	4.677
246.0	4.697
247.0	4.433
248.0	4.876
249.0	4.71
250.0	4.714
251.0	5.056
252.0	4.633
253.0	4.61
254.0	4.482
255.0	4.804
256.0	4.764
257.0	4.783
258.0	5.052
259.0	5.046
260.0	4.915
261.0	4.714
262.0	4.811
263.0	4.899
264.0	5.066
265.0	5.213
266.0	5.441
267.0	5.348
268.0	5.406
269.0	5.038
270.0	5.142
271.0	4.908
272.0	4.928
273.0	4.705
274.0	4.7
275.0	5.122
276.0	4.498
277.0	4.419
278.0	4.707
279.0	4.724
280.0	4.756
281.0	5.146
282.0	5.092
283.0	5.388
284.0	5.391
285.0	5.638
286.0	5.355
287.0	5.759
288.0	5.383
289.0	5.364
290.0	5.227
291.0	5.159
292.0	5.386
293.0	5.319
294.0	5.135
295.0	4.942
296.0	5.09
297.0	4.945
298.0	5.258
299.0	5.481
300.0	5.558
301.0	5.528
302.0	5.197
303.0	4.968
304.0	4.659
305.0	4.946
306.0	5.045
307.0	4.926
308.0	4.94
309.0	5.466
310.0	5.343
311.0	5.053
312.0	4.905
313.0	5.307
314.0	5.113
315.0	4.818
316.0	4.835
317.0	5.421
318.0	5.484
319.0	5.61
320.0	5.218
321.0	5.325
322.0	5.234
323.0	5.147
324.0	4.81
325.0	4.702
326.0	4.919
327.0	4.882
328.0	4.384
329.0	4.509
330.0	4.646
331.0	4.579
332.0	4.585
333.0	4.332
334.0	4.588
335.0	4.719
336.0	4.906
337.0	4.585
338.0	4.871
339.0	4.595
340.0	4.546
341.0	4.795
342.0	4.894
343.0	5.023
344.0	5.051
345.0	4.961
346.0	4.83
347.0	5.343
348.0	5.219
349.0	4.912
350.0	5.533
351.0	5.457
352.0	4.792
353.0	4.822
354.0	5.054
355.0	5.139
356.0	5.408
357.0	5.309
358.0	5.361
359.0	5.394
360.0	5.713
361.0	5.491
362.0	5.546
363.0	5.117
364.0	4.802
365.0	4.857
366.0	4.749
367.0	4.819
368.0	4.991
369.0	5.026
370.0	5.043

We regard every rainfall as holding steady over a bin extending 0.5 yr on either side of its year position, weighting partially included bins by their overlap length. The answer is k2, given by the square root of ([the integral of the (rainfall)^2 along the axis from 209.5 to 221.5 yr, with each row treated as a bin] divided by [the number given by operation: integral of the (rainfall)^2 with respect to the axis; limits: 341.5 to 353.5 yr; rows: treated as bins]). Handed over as 1.12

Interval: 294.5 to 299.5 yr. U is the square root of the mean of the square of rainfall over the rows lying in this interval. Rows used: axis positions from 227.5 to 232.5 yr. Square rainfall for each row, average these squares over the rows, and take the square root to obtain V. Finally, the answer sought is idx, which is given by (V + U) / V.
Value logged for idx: 1.98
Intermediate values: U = 5.15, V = 5.3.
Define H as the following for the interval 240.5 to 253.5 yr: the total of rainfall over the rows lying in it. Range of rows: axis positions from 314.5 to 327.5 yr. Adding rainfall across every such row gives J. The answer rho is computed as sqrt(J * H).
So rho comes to 64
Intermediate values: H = 61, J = 66.4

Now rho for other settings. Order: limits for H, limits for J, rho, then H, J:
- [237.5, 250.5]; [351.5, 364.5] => 64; 60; 67.9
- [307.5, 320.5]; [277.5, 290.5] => 68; 68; 67.9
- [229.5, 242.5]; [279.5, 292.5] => 67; 65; 69.0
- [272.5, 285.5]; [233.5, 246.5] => 63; 64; 61.9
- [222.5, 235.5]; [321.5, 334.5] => 65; 70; 61.3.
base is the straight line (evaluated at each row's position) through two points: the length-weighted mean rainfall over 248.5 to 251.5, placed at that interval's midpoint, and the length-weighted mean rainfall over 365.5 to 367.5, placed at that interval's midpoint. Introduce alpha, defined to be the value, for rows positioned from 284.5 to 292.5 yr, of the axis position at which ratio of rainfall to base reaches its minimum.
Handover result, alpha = 291.0 yr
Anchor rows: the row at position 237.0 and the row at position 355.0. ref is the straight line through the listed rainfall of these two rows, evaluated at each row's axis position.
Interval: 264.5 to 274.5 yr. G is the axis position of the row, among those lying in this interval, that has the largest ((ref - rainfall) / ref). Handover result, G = 274.0 yr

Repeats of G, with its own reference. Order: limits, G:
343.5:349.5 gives 346.0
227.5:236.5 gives 236.0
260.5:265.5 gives 261.0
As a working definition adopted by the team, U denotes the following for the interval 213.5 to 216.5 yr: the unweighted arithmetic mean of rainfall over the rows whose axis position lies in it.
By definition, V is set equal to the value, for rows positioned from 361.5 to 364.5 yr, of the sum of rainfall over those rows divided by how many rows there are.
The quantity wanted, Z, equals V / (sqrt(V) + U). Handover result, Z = 0.64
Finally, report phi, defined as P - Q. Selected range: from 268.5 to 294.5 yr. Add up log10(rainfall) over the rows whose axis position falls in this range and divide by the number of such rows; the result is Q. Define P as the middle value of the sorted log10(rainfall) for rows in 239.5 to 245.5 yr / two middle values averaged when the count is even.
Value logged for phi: -0.04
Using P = 0.66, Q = 0.706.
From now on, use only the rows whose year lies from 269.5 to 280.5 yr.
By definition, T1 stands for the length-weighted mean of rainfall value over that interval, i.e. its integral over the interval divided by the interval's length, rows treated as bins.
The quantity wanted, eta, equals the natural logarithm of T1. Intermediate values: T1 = 4.8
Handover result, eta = 1.56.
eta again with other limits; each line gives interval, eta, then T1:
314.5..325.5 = 1.64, 5.1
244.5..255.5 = 1.55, 4.7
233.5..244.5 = 1.56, 4.8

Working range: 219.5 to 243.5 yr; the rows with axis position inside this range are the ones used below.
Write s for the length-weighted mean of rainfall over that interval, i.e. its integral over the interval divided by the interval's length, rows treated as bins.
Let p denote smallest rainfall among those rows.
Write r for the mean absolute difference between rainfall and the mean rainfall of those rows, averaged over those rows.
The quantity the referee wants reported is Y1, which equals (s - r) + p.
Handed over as 9.2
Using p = 4.368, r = 0.33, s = 5.19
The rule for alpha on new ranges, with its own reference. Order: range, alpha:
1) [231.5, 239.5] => 238.0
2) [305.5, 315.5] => 315.0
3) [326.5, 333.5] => 333.0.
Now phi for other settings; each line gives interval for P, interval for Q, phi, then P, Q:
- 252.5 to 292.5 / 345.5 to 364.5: -0.01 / 0.70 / 0.717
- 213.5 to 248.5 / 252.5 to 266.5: 0.03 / 0.72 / 0.690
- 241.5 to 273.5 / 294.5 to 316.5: -0.03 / 0.68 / 0.708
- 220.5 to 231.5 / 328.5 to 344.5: 0.07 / 0.74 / 0.672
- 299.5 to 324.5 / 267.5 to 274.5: 0.02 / 0.71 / 0.696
